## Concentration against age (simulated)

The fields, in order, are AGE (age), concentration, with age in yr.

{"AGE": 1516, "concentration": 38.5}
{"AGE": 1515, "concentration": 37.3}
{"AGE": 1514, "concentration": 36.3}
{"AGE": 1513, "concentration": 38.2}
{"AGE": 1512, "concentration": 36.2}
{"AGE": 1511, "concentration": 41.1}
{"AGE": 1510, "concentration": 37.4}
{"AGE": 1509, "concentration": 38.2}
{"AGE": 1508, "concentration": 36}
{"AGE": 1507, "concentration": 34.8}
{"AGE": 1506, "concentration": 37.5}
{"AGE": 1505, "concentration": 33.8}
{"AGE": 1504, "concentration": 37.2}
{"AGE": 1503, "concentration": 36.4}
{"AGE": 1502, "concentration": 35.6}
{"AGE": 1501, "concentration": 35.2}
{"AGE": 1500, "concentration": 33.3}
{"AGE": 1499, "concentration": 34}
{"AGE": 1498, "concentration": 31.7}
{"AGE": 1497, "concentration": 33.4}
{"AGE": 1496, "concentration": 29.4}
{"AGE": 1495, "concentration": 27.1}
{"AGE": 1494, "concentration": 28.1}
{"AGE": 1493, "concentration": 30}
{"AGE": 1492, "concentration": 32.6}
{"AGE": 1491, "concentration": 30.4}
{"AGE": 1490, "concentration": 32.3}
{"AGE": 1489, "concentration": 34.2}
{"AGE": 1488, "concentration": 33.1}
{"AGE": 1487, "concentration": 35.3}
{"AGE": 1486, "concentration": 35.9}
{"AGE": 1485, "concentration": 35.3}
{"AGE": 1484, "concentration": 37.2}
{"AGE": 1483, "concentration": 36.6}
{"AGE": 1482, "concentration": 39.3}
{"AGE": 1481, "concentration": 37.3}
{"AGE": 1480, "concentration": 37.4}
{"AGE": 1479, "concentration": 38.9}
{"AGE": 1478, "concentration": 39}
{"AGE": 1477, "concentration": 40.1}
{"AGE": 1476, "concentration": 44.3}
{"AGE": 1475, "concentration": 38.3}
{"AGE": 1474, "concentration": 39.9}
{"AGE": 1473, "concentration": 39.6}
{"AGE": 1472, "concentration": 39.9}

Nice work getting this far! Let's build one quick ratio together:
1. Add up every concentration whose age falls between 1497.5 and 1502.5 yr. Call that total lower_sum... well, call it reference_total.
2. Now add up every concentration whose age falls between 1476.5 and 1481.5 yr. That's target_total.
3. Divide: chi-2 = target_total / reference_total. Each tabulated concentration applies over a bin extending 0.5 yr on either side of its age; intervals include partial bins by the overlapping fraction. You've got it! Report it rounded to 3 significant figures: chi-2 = 1.13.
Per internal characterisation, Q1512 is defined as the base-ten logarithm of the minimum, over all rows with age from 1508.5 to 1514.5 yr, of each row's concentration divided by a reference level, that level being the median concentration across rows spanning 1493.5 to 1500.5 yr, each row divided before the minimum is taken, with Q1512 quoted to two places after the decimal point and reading 0.06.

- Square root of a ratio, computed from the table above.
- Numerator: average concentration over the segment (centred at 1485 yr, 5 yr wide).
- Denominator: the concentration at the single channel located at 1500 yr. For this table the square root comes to 1.04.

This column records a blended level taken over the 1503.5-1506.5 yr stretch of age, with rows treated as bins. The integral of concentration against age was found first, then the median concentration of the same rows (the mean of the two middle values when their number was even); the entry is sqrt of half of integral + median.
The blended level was 8.5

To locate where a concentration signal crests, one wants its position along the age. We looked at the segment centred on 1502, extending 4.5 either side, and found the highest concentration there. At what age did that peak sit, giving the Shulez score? 1506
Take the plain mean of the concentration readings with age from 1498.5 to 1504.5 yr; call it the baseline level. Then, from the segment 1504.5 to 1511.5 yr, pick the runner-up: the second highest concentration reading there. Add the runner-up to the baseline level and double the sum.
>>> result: 147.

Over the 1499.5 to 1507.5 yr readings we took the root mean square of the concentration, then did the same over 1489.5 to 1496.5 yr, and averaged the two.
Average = 32.8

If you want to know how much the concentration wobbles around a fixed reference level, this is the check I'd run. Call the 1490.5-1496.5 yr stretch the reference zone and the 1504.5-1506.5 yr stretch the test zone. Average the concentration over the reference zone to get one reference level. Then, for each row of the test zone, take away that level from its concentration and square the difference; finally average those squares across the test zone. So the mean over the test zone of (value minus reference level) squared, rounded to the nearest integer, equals 40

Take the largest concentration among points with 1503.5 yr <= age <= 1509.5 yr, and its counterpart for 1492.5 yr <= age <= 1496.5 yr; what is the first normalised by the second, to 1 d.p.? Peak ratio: 1.3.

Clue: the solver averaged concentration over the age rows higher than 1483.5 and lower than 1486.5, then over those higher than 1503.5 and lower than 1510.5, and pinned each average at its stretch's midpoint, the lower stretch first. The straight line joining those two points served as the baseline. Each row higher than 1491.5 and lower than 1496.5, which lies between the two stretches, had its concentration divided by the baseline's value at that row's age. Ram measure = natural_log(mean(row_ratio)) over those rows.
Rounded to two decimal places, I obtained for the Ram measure -0.21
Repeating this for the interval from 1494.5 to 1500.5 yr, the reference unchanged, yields -0.14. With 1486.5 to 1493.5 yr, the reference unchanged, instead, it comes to -0.11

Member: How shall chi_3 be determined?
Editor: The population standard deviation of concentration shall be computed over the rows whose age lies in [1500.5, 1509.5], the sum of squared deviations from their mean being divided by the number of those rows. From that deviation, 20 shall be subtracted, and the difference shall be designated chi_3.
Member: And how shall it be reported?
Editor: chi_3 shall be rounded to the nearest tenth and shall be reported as -18.7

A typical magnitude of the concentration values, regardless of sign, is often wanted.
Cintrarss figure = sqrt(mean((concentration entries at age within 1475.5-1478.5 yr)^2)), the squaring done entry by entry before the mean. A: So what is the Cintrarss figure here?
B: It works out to 41.2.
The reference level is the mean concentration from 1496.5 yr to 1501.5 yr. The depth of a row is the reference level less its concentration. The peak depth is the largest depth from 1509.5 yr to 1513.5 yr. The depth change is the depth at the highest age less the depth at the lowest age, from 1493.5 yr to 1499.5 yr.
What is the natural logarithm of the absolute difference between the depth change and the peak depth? 1.17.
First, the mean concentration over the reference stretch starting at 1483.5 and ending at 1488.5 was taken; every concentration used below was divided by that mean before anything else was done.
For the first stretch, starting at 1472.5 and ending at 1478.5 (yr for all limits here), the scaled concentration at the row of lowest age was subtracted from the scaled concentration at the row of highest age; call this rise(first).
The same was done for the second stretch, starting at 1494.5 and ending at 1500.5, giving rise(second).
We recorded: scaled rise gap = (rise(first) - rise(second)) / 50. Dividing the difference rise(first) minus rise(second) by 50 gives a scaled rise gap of -0.0038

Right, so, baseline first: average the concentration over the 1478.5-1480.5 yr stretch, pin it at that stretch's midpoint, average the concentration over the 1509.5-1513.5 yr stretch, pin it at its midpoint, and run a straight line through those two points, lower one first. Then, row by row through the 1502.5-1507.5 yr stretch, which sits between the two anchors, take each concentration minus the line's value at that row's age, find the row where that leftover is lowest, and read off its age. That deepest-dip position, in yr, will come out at 1505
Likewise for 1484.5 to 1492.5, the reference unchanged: 1491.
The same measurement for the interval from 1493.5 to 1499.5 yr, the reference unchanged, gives 1495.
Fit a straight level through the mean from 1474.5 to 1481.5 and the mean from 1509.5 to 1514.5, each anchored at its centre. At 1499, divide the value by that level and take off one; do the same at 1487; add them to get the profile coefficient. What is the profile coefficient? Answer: -0.21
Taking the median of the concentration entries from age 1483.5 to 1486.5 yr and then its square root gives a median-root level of 5.99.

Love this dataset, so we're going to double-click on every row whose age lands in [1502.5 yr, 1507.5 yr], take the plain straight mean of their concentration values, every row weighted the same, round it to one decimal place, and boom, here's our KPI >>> 35.9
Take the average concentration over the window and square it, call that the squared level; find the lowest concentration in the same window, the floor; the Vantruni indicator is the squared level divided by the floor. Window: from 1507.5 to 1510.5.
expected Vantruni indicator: 38.4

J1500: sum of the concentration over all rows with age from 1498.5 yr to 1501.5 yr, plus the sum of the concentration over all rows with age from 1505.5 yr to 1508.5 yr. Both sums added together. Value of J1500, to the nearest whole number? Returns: 211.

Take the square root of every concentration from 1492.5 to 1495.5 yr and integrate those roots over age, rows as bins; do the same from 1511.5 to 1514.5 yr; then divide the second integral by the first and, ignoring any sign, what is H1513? 1.14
